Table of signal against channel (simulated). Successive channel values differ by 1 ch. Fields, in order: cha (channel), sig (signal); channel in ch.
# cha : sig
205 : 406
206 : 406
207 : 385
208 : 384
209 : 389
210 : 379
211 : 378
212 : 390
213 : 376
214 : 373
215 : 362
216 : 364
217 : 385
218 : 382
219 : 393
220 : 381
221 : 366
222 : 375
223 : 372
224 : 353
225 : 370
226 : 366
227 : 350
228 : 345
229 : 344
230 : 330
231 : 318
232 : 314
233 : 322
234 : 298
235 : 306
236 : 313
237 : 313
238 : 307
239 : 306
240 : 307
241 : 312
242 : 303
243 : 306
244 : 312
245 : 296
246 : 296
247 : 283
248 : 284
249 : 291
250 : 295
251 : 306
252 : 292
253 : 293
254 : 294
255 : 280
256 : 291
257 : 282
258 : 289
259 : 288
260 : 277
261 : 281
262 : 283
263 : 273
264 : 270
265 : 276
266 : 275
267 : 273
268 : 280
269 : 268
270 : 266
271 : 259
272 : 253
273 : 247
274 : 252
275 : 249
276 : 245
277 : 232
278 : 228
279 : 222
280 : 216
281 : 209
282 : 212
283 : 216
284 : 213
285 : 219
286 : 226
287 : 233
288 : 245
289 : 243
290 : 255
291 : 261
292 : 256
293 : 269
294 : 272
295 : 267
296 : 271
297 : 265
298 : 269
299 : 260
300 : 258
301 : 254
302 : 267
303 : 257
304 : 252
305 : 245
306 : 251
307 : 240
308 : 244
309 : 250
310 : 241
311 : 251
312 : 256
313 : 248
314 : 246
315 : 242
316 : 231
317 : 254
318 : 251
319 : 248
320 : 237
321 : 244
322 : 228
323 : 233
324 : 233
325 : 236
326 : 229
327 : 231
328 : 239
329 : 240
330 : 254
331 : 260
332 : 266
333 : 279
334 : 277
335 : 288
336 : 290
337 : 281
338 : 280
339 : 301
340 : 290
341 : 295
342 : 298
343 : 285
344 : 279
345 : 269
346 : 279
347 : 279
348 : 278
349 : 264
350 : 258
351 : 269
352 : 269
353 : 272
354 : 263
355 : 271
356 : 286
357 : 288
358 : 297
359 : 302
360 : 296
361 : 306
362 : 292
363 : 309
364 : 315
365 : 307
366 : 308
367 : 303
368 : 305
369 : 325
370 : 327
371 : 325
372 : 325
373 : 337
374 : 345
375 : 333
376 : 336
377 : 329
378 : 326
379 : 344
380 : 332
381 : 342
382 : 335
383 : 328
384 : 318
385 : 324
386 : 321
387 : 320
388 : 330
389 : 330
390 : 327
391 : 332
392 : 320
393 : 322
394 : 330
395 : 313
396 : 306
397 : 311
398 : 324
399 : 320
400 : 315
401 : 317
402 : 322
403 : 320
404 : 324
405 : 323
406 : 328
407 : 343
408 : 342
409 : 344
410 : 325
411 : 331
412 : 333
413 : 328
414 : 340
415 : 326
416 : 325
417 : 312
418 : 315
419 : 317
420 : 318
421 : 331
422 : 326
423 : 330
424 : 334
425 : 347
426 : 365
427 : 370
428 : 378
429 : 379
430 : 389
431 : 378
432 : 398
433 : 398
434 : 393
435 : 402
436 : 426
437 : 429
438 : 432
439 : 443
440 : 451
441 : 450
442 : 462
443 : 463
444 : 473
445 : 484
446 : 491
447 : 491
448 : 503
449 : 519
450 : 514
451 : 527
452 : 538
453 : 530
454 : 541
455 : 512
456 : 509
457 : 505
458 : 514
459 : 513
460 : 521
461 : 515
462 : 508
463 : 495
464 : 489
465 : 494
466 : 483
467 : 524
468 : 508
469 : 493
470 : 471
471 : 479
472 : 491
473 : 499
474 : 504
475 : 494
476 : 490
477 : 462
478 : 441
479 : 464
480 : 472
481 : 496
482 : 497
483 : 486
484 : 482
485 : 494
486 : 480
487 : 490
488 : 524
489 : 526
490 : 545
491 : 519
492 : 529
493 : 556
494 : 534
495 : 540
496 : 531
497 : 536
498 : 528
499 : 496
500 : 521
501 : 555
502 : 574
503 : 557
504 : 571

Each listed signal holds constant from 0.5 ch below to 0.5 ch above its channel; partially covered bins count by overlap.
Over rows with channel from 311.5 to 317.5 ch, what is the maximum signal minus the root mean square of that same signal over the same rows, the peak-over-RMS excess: 10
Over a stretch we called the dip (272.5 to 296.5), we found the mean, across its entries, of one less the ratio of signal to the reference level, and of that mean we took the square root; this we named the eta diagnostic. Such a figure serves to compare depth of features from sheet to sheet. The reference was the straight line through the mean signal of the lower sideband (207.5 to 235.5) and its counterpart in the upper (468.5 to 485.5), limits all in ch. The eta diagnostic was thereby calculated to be 0.62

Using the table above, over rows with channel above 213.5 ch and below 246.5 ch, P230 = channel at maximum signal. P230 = 219 ch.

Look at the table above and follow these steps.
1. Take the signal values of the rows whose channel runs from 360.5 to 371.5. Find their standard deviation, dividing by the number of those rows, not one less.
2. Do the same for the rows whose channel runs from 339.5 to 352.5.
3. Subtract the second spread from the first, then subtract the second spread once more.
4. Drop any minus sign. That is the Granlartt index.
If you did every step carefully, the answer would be 13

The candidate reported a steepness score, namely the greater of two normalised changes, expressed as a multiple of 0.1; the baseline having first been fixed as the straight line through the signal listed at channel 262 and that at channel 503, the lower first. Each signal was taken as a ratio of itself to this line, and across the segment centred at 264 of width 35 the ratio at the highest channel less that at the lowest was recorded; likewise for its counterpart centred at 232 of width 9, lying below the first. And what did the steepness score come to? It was -1.8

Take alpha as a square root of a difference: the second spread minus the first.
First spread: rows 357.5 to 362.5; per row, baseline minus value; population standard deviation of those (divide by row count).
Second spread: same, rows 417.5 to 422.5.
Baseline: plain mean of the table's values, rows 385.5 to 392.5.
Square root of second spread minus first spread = 1.10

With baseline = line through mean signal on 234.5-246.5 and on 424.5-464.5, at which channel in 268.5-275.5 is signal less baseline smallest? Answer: 273 ch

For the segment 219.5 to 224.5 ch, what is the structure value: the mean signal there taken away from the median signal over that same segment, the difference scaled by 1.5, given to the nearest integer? 4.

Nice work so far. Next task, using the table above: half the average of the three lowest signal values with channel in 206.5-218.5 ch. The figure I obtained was 183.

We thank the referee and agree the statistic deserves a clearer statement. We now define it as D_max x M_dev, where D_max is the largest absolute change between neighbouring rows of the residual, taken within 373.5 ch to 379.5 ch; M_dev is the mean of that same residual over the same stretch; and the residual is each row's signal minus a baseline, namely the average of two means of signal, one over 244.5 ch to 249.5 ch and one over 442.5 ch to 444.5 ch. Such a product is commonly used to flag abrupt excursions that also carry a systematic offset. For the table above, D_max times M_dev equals -783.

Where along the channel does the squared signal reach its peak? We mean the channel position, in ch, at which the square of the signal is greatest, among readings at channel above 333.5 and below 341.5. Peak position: 339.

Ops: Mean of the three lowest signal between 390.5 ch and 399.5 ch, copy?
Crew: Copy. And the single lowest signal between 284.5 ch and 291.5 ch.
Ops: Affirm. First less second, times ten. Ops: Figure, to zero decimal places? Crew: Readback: 910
